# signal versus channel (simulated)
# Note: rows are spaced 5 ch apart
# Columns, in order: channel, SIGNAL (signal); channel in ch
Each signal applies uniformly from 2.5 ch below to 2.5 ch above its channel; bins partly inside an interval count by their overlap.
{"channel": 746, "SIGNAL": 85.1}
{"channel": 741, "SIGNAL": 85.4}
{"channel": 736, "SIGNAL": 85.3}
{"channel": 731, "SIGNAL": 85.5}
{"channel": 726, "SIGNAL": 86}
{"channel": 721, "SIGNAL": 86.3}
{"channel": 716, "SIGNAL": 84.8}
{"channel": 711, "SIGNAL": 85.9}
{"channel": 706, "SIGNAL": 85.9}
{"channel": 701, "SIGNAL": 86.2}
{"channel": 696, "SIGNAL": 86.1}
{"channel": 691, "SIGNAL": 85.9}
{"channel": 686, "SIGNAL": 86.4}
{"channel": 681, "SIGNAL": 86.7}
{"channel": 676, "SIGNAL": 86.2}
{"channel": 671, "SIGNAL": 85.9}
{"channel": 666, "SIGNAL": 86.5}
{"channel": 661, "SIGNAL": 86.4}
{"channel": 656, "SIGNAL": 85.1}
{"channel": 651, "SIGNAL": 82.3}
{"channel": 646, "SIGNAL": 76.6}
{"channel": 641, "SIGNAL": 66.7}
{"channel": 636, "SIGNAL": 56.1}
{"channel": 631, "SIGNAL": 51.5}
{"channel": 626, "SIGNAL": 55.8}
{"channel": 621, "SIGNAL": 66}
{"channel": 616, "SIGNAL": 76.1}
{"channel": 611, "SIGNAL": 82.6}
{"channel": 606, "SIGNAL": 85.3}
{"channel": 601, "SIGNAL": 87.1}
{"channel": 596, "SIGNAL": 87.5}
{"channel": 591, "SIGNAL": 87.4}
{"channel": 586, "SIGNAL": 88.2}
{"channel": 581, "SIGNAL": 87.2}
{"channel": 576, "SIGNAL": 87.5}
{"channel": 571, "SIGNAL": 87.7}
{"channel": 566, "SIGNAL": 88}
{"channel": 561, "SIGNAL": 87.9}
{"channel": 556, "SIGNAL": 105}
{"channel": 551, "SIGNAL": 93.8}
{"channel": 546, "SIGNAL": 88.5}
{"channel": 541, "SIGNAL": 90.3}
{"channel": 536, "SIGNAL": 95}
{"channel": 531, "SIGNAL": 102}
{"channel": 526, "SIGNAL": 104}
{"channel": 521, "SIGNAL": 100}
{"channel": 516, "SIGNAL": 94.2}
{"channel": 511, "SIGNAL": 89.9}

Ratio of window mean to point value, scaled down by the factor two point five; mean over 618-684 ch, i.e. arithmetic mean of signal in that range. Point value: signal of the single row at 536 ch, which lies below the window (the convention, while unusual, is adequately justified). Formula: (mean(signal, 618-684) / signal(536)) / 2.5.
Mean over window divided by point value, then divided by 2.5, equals 0.315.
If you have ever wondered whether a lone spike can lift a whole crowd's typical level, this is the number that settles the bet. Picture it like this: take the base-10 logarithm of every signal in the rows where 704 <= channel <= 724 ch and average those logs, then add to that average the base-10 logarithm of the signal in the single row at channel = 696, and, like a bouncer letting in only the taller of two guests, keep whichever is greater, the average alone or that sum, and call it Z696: 3.87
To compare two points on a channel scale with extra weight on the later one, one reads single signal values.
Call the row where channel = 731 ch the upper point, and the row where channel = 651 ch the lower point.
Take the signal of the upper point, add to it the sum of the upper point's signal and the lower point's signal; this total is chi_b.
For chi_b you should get 253.3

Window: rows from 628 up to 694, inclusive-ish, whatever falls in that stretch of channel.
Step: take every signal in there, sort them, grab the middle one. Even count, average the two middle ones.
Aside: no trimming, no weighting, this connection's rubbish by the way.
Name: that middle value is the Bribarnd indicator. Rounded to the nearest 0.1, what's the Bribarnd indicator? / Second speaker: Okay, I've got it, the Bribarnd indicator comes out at 85.9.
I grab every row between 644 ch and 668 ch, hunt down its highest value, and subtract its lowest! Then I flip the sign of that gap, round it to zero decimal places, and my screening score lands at -10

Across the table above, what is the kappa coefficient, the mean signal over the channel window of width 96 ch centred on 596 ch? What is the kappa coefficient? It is 80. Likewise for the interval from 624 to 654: 65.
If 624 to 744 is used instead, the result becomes 81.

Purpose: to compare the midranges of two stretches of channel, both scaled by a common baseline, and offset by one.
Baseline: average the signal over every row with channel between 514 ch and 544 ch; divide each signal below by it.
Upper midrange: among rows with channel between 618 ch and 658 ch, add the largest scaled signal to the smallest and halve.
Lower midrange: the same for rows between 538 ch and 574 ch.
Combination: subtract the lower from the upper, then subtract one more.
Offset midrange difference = -1.29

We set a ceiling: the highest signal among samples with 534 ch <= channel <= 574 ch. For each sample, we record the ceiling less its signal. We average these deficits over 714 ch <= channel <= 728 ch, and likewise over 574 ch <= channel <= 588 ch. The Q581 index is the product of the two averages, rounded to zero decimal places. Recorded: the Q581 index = 335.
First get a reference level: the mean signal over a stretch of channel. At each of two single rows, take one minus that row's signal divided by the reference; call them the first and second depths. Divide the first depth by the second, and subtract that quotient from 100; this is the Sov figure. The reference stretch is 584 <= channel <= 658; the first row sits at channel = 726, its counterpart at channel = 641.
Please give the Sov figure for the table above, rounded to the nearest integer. 101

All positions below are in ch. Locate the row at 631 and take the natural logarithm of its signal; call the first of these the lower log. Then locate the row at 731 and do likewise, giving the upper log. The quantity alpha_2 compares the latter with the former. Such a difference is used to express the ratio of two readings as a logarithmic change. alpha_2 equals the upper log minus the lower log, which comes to 0.51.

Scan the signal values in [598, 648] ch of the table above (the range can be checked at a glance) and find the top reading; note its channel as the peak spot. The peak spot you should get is 601 ch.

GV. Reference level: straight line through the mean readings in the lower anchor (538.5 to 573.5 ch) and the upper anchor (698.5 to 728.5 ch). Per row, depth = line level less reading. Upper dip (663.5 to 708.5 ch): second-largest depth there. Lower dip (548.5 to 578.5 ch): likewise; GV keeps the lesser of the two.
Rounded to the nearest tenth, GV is 1.1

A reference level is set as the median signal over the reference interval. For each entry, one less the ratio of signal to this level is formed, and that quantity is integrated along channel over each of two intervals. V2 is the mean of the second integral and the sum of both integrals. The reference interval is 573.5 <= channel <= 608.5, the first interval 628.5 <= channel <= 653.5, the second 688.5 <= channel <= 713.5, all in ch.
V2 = 3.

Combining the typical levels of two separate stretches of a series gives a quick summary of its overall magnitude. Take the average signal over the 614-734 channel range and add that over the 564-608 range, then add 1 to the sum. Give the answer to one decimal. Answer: 167.8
